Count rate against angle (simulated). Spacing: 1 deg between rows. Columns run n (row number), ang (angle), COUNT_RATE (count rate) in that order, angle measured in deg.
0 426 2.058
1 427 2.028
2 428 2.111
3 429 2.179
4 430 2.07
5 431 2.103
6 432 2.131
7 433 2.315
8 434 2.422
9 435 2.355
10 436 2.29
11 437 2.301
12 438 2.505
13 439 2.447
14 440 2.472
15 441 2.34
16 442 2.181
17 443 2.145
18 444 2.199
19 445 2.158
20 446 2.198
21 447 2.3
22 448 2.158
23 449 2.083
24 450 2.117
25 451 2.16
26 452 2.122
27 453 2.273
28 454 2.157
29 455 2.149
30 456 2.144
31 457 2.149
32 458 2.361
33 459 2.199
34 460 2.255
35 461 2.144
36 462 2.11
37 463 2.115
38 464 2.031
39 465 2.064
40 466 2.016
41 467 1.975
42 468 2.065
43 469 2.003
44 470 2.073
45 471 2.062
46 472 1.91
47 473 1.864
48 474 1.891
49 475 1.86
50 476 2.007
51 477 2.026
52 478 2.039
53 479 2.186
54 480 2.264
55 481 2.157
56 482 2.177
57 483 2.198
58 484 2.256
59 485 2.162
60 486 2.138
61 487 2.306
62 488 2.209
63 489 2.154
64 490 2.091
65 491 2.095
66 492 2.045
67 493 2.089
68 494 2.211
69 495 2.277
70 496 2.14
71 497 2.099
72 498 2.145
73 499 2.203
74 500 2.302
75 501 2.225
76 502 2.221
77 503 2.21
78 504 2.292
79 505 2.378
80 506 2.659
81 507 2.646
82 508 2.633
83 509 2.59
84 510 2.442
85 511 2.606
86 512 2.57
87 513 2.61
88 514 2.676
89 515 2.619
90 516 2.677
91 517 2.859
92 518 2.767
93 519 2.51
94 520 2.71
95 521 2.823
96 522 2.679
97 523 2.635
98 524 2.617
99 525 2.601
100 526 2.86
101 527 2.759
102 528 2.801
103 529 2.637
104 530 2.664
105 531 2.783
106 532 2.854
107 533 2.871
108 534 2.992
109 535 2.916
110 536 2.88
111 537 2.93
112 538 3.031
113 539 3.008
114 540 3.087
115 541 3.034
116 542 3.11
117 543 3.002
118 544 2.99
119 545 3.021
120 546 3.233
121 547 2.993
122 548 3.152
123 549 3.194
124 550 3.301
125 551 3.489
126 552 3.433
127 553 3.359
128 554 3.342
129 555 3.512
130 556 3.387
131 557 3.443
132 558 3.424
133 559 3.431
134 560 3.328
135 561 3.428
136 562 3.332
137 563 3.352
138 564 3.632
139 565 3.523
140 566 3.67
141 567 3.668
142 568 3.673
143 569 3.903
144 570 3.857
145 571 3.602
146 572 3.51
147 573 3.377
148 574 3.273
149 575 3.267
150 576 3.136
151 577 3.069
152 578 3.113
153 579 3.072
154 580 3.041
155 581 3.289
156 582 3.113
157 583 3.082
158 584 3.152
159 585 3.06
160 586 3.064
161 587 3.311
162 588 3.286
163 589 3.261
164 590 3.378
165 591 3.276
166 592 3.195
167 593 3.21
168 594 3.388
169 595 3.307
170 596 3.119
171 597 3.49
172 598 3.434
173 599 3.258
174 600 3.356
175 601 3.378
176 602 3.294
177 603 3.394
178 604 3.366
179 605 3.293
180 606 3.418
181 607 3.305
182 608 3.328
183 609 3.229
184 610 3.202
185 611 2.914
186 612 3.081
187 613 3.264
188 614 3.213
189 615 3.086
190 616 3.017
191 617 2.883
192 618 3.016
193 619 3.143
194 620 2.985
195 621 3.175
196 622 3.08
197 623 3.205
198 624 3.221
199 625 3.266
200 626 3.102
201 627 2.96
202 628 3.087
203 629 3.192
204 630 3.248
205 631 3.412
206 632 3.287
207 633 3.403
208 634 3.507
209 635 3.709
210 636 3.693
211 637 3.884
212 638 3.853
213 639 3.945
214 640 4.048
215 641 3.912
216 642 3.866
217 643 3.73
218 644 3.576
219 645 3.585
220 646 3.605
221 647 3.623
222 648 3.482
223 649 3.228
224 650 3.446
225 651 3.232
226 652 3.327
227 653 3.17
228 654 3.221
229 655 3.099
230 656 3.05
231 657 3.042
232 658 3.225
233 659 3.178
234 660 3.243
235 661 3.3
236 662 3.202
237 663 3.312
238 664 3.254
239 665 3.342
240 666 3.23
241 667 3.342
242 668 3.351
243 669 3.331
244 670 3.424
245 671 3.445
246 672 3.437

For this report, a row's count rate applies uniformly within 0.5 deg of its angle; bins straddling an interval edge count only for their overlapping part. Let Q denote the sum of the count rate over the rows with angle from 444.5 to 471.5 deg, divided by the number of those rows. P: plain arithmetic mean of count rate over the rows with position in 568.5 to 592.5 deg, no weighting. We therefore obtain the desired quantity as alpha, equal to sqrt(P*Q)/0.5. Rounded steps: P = 3.3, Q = 2.1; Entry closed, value 5.29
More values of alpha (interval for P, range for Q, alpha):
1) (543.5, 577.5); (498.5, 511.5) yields 5.72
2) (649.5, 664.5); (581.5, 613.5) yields 6.48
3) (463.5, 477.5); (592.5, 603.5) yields 5.15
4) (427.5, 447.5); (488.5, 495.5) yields 4.40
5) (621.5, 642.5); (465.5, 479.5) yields 5.27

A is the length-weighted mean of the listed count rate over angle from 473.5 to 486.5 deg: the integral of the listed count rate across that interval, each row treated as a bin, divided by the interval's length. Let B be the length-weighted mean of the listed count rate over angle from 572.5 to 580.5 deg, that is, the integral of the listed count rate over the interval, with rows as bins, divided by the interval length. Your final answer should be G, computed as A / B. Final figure 0.66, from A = 2.1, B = 3.2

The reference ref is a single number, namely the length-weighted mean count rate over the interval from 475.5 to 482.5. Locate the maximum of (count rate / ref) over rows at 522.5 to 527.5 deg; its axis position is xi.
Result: 526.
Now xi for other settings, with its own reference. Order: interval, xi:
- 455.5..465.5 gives 458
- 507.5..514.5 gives 514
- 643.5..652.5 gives 647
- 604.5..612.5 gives 606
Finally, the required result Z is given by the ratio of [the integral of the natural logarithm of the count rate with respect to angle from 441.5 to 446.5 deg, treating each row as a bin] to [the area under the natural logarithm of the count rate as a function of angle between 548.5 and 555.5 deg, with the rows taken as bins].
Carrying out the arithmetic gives 0.5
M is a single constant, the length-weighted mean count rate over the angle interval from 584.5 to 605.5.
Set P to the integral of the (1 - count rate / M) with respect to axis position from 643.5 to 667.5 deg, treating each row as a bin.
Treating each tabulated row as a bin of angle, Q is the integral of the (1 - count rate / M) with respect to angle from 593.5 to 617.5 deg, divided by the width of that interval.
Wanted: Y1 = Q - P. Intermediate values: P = 0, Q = 0.01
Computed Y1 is 0.1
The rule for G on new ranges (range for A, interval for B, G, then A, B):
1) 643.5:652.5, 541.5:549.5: 1.12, 3.5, 3.1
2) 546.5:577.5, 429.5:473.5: 1.57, 3.4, 2.2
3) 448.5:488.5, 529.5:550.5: 0.70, 2.1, 3.0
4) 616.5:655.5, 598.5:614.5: 1.04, 3.4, 3.3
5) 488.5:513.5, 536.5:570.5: 0.70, 2.3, 3.3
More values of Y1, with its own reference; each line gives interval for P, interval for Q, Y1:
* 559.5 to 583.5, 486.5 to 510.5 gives 1.0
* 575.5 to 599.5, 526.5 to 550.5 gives -0.5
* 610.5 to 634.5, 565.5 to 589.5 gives -1.0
